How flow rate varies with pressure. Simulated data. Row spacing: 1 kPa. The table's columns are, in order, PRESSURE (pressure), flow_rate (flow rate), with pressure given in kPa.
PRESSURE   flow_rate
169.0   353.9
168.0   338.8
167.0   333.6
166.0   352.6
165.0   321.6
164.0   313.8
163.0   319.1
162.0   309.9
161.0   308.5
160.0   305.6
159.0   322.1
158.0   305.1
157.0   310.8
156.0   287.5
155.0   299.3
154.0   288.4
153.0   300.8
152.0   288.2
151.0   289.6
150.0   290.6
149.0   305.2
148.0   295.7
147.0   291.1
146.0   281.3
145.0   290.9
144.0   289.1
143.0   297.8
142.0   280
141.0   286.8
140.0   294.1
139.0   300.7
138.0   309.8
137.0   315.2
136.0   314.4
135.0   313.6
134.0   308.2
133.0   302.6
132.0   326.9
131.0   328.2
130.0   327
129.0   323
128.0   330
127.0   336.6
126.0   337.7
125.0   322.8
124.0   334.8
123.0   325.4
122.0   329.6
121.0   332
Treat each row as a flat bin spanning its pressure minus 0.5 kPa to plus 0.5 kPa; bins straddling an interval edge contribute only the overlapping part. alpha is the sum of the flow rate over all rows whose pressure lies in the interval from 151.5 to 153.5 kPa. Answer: 589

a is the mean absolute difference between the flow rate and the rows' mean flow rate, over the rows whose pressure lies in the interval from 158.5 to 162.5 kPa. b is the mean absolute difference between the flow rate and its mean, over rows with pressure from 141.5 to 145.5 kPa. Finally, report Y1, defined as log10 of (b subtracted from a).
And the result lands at -0.4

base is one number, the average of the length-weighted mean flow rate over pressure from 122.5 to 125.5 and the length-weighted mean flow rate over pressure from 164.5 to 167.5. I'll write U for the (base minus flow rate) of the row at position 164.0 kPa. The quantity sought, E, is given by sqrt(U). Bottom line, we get 4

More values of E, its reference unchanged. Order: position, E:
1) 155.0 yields 6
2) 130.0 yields 2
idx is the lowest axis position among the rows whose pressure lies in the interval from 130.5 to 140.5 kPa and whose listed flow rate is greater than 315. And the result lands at 131.0 kPa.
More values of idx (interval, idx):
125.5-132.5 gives 126.0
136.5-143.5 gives 137.0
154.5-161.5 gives 159.0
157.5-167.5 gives 159.0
